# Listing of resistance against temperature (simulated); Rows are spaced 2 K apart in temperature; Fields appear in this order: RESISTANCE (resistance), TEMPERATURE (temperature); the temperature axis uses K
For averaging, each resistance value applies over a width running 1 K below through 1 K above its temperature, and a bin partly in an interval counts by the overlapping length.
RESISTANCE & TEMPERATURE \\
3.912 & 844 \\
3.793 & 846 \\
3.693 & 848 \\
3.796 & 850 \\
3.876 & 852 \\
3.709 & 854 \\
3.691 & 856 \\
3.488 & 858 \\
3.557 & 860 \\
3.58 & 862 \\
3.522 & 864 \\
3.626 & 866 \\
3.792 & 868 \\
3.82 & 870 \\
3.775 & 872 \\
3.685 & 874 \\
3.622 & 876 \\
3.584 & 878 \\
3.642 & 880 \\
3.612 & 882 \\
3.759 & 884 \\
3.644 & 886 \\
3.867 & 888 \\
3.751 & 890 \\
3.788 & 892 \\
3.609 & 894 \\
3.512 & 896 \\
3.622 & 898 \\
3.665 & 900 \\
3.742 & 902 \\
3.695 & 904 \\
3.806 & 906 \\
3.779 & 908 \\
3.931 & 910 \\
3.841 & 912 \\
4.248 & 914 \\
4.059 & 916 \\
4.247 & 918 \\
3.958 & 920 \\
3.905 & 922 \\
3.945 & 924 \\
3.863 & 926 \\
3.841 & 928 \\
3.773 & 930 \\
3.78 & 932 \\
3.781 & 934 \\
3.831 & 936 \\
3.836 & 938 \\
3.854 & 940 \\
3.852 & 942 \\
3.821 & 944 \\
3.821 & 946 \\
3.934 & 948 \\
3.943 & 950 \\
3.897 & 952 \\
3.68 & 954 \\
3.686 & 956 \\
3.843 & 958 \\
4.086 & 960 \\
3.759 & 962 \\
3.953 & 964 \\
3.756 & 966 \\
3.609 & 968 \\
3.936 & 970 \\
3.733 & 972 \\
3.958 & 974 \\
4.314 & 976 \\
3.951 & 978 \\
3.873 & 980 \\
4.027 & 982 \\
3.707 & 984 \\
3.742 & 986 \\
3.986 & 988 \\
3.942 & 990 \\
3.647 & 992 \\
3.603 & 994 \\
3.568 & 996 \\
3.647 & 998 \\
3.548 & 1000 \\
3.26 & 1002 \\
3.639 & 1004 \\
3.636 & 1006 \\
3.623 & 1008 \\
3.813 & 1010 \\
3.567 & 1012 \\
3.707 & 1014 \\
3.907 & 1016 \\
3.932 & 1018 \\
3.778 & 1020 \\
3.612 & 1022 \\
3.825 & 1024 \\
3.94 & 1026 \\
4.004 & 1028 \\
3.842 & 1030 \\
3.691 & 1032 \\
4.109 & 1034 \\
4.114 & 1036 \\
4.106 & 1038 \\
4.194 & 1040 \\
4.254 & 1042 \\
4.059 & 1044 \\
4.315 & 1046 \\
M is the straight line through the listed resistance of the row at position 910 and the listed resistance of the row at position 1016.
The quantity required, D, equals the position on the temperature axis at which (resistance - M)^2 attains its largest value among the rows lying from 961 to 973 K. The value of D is 968 K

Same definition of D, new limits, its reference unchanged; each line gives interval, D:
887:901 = 896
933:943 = 934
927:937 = 930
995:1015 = 1002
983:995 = 994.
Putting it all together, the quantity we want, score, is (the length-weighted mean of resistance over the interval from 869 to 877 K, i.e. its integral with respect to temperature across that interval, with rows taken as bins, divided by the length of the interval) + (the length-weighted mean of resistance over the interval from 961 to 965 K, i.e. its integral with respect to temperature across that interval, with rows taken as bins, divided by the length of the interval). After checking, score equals 7.58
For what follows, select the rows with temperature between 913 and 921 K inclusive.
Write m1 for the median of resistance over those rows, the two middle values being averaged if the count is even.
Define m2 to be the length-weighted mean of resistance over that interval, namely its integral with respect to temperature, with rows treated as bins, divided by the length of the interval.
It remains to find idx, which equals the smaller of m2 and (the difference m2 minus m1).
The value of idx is -0.025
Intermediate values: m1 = 4.15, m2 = 4.13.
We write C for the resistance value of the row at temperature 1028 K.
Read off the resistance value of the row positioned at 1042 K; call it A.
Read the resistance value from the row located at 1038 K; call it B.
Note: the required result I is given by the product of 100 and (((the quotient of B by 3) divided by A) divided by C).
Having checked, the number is 8.0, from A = 4.254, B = 4.106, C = 4.004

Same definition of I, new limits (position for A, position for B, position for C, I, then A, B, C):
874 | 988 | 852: 9.3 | 3.685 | 3.986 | 3.876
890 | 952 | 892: 9.1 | 3.751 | 3.897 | 3.788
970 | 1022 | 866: 8.4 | 3.936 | 3.612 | 3.626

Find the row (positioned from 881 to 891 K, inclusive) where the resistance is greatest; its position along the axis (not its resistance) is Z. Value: 888 K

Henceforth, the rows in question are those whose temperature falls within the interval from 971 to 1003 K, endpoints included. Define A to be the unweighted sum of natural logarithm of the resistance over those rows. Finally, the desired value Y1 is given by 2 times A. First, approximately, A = 21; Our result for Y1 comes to 42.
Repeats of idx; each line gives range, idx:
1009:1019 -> -0.028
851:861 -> -0.027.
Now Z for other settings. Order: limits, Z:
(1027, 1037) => 1036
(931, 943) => 940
